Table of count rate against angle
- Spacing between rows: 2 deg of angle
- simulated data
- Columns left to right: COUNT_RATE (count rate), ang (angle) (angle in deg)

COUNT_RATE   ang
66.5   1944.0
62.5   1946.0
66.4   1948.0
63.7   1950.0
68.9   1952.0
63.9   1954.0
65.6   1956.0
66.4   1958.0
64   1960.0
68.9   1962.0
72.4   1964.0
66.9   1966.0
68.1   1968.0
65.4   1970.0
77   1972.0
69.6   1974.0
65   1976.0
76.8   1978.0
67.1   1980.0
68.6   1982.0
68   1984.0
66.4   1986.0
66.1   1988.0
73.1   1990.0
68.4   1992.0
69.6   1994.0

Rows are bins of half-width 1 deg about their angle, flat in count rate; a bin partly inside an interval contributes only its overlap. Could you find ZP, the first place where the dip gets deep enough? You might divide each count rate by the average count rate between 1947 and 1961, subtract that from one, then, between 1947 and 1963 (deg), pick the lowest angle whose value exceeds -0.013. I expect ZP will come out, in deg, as 1948.0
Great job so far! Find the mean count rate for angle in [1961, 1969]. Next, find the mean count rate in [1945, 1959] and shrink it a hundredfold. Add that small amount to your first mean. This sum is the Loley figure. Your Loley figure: 69.7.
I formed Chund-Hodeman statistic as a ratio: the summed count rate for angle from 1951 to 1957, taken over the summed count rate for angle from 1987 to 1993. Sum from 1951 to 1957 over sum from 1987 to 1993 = 0.96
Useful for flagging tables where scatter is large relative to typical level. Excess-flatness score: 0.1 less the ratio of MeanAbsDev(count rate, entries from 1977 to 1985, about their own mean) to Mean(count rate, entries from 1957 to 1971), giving 0.051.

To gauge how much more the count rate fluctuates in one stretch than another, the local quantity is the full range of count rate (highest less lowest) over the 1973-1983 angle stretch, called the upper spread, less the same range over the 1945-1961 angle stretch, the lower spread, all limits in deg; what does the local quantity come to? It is 5.4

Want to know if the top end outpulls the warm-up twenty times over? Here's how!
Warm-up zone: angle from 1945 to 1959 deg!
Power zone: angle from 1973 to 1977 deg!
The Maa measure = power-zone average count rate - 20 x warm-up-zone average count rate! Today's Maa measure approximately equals -1240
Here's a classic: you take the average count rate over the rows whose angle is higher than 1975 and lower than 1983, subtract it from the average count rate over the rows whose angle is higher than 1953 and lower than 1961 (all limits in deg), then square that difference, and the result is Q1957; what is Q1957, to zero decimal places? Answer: 19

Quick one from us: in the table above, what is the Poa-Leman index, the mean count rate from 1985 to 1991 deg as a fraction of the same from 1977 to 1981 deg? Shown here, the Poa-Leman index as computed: 0.95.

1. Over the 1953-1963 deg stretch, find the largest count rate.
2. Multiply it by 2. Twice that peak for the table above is 138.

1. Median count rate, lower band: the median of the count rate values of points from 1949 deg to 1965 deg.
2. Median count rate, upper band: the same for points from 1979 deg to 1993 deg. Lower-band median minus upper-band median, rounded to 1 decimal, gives -2.0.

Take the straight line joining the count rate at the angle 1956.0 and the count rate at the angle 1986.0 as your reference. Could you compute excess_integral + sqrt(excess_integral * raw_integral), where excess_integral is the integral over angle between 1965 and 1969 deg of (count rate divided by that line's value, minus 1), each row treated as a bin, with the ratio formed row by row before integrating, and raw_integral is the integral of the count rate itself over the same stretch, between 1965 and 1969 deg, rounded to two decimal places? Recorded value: 5.23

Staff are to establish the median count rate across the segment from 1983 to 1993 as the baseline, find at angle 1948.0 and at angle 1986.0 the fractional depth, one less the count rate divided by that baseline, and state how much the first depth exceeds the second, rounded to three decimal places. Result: 0.000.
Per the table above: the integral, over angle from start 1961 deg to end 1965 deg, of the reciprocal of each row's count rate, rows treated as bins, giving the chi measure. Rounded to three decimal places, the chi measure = 0.057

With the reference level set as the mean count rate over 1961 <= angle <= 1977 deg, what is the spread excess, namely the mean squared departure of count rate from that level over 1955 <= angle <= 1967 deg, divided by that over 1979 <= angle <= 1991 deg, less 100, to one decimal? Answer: -98.4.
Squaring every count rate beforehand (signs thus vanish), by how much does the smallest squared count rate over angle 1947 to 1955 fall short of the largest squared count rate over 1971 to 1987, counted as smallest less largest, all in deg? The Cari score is -1871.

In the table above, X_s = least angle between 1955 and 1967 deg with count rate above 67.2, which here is 1962.0 deg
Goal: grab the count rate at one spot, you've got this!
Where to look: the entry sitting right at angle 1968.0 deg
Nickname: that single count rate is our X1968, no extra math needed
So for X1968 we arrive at 68.1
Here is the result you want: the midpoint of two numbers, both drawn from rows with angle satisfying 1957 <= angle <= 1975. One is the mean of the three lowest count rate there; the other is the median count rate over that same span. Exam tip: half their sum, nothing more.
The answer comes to 66.68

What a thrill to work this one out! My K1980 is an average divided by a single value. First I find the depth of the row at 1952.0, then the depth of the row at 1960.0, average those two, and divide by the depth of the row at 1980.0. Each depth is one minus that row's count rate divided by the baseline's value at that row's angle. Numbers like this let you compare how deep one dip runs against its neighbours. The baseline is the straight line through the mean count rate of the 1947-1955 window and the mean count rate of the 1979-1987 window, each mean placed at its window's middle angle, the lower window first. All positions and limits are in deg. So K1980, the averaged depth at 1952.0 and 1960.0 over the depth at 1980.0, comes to -1.8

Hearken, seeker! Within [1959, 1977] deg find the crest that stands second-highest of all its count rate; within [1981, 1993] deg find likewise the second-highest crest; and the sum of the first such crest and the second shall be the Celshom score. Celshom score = 141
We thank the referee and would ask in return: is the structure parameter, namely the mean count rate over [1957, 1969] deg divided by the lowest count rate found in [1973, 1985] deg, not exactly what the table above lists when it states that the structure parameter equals 1.04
